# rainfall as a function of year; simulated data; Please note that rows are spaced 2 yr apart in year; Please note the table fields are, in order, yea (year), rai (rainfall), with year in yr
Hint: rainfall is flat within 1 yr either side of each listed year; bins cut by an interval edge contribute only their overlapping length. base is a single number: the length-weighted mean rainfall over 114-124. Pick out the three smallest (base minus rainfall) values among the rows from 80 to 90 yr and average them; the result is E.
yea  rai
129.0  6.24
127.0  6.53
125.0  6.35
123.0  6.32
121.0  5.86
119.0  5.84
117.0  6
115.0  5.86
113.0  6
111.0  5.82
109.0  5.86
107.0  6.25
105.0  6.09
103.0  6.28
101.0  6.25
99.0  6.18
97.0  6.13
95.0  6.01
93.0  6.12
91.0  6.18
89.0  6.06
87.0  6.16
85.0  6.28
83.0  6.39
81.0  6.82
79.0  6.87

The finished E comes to -0.5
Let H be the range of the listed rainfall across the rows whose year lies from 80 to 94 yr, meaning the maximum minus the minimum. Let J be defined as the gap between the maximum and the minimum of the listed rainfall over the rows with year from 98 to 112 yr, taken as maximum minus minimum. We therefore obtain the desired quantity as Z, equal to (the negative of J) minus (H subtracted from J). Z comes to -0.16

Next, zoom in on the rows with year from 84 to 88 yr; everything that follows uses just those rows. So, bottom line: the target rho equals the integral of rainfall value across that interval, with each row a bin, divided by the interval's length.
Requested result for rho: 6.22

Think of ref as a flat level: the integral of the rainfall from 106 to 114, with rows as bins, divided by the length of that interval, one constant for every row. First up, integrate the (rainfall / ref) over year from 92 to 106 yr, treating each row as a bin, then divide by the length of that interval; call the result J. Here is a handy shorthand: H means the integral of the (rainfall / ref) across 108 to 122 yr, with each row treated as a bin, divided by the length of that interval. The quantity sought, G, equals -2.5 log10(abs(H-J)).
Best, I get 3.40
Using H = 0.985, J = 1.03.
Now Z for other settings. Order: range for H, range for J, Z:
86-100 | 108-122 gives -0.19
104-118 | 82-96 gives -0.33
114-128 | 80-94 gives -0.83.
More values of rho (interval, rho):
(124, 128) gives 6.44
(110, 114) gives 5.91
